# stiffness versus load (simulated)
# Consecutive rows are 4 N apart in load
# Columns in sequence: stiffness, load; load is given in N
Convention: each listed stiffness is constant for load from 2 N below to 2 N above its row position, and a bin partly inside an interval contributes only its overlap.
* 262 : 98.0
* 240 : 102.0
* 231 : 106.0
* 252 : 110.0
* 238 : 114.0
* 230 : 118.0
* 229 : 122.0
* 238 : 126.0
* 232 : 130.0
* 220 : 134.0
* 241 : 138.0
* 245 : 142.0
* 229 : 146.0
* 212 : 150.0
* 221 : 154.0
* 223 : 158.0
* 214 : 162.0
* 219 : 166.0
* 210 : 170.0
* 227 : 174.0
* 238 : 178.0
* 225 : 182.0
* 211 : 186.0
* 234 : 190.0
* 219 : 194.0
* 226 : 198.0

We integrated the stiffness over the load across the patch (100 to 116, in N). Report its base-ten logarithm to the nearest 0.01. 3.58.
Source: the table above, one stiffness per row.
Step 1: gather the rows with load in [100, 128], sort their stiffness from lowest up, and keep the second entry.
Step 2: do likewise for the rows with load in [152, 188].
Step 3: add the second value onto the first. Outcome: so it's 441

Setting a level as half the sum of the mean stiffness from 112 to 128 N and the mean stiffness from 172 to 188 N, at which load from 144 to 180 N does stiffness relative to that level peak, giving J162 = 178.0 N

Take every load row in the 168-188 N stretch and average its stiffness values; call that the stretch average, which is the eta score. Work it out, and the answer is 222.2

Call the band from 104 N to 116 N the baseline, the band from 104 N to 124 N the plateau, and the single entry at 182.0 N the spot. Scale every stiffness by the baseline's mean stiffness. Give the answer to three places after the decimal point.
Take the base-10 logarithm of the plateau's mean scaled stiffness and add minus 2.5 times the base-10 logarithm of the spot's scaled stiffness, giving 0.064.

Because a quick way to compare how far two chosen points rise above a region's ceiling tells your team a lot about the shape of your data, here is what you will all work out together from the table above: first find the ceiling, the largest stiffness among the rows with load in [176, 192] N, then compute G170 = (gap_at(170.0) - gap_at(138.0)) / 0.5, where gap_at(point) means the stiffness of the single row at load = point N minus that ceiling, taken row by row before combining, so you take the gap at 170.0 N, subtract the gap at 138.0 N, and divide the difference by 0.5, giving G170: -62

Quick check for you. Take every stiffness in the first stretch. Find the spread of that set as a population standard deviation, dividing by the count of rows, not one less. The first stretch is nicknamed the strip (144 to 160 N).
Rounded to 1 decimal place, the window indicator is 6.1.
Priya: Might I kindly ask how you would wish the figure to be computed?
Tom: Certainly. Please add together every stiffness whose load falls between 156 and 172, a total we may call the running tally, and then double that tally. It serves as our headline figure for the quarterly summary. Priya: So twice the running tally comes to 1732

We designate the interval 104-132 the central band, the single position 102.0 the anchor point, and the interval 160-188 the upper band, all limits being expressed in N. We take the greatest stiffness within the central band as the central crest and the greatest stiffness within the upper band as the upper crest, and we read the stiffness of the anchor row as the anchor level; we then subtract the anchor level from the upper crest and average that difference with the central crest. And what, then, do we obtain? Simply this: 125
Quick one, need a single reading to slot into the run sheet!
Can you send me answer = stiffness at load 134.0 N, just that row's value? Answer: 220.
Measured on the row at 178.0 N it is 238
